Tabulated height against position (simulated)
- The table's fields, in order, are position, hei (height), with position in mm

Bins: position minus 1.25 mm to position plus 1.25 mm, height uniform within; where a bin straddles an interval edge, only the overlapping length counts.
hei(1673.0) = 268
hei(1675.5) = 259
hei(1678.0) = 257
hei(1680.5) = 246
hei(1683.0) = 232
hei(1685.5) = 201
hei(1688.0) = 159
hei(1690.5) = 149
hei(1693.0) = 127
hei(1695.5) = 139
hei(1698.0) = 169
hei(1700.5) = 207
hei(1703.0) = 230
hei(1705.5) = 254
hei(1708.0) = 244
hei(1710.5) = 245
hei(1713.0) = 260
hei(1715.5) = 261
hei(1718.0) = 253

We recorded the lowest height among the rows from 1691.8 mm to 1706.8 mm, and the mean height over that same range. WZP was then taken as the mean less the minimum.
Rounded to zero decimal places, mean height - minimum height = 61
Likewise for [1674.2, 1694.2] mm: 77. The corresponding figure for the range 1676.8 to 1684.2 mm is 13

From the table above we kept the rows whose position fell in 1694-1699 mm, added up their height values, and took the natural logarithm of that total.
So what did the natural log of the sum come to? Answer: 5.73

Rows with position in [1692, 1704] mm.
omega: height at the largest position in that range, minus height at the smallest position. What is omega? 103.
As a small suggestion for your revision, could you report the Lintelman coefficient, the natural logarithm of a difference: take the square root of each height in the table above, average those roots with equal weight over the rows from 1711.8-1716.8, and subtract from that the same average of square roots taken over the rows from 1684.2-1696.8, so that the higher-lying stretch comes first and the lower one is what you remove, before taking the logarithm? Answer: 1.3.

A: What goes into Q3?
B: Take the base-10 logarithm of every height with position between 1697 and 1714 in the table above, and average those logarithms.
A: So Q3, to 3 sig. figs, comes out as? 2.36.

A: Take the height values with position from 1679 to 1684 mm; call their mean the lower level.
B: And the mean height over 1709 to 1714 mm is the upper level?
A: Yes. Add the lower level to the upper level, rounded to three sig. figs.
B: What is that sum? 492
